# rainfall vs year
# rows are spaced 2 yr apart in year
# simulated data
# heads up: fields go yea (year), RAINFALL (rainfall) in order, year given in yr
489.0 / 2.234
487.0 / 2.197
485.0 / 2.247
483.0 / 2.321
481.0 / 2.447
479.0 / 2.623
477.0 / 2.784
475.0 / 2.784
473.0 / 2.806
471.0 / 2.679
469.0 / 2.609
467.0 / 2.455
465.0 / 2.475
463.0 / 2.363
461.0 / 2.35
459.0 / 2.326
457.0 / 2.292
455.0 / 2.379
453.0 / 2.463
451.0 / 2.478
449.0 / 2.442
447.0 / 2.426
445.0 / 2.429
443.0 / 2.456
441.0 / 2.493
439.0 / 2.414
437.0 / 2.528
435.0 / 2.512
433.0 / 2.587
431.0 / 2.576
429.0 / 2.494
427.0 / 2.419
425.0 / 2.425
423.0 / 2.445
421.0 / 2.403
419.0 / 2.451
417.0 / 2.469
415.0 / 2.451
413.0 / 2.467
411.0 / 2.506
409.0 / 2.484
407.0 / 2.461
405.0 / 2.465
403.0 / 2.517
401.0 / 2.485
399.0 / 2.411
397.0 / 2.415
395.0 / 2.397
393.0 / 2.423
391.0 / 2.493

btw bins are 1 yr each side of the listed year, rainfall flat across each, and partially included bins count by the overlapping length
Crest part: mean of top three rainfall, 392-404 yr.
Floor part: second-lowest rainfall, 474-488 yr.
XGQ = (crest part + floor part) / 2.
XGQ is 2.36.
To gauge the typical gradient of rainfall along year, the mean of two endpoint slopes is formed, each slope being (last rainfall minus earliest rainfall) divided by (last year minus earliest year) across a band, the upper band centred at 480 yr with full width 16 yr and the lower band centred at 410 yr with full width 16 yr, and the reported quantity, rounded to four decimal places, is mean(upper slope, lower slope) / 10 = -0.0023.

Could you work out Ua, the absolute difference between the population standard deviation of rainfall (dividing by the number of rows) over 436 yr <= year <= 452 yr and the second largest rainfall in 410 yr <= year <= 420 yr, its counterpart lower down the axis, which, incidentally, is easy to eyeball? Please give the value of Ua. 2.43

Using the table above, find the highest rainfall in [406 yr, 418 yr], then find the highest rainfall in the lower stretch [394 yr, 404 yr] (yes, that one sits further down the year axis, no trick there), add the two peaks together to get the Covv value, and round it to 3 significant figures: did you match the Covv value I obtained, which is 5.02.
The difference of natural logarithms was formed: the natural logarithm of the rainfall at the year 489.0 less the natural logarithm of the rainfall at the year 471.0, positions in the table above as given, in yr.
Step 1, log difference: -0.18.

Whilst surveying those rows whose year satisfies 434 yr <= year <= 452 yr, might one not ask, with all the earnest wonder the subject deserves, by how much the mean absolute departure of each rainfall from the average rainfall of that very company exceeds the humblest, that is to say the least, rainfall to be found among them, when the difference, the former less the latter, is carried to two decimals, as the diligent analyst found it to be -2.38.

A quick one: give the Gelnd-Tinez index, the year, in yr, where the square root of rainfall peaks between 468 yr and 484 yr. 473.0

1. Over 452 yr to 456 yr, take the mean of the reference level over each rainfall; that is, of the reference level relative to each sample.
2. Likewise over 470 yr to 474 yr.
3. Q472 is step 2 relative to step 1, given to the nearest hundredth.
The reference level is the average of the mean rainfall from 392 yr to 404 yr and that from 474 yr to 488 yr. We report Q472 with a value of 0.88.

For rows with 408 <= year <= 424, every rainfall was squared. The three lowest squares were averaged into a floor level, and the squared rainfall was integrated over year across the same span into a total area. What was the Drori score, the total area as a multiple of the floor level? 16.4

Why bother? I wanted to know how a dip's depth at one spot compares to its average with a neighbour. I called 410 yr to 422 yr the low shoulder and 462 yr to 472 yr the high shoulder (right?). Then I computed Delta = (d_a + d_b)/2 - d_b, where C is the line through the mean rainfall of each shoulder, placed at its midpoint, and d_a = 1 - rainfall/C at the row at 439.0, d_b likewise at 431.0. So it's 0.035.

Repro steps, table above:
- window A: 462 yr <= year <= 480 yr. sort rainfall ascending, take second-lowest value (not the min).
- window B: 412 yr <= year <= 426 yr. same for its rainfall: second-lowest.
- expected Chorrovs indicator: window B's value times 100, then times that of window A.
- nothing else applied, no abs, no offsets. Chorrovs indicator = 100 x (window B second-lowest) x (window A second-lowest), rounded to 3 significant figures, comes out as 595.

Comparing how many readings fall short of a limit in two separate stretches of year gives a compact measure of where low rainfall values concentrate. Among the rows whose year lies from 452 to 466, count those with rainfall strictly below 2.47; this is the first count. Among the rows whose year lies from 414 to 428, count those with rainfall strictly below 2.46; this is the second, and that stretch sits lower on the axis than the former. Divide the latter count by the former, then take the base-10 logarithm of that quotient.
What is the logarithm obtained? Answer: 0.0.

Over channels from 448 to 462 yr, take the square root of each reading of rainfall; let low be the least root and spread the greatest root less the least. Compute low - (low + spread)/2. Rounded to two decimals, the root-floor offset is 0.73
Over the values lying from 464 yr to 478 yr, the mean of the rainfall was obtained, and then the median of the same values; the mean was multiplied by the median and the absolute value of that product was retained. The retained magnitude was 7.1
